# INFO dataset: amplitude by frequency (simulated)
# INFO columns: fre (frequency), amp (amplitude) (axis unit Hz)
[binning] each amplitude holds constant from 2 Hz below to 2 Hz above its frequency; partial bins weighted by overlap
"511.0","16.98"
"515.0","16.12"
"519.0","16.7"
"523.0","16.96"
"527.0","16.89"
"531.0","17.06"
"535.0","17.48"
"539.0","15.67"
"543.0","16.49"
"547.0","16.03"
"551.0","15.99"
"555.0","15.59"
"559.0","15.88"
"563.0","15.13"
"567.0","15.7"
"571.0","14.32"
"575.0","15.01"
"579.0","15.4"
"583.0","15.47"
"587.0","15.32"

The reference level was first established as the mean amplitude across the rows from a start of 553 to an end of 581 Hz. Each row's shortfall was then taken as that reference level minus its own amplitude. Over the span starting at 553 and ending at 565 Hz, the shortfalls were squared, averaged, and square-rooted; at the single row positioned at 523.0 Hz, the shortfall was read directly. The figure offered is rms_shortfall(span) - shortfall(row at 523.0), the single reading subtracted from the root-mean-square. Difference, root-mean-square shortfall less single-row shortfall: 2.1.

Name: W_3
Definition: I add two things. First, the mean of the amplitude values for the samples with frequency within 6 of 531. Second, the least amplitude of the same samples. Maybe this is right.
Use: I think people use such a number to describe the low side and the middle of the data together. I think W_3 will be 34.0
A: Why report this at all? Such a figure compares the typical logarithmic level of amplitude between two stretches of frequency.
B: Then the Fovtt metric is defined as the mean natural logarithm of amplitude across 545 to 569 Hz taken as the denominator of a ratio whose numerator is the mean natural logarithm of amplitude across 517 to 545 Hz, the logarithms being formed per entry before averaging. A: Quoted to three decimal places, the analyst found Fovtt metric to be 1.023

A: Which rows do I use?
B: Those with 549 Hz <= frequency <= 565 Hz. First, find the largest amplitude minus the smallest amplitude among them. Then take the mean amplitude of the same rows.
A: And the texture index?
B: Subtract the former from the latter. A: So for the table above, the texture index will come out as 14.8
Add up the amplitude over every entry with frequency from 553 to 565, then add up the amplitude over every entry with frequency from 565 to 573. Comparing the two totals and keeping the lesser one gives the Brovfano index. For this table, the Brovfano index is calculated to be 30.0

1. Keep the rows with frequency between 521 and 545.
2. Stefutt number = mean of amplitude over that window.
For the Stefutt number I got 16.8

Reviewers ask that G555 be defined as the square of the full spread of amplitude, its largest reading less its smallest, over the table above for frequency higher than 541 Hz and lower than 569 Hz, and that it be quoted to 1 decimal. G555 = 1.8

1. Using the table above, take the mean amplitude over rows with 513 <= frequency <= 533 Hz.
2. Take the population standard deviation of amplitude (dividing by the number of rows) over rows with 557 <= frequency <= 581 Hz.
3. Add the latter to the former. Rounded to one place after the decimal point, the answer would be 17.3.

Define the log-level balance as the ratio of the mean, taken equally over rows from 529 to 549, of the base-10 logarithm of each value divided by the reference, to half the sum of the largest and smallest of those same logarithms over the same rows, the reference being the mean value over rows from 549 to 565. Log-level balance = 0.98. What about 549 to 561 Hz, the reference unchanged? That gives 1.21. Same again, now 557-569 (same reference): 0.55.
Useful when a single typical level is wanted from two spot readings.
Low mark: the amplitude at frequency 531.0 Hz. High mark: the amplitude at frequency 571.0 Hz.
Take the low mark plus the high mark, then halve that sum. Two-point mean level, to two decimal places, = 15.69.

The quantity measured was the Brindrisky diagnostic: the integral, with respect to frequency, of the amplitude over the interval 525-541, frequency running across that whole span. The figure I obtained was 268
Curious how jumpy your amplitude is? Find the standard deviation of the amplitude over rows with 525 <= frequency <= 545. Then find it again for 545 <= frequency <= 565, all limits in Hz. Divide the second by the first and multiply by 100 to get 55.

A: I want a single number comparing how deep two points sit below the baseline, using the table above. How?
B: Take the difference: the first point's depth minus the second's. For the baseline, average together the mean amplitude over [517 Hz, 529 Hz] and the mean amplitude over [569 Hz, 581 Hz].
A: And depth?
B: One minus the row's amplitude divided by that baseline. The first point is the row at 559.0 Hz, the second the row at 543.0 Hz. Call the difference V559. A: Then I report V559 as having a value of 0.038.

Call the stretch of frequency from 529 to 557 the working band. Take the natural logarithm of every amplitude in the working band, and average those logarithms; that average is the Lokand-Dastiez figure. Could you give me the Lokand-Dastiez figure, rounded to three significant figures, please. 2.79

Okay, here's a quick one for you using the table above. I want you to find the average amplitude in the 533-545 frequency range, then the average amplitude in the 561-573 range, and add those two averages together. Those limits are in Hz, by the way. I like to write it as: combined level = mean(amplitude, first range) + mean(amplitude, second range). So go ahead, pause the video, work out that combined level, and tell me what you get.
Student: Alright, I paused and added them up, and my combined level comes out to 31.6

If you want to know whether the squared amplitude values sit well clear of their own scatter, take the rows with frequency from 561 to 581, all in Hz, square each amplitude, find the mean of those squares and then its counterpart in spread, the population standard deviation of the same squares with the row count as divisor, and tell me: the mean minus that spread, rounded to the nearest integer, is 215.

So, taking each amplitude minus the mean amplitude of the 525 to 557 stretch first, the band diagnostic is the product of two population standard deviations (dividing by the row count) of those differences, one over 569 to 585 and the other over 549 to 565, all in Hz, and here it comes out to 0.15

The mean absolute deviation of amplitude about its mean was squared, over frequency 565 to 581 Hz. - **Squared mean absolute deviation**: 0.20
